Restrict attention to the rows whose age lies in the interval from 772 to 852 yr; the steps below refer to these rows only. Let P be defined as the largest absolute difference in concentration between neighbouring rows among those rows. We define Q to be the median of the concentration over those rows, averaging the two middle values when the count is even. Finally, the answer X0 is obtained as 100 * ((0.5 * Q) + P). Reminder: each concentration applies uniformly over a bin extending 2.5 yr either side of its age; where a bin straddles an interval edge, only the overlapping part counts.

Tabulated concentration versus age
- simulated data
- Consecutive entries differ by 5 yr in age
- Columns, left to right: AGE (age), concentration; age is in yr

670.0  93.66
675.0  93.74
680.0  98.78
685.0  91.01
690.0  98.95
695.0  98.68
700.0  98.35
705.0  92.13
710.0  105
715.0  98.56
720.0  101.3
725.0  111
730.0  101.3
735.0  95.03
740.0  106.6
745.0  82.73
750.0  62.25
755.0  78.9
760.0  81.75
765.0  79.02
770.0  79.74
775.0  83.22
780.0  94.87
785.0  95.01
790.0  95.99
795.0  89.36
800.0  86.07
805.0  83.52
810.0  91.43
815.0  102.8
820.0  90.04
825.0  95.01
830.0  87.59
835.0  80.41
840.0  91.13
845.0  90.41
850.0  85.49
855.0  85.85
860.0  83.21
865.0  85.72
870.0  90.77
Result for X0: 5787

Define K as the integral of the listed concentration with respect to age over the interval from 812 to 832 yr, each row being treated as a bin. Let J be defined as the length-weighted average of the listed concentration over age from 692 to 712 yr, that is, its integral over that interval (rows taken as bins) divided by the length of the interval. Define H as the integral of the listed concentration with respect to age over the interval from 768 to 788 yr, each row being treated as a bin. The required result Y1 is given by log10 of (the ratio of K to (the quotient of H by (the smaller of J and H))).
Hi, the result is 2.02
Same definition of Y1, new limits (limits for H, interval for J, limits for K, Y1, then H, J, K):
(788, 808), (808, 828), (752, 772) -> 1.93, 1772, 95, 1588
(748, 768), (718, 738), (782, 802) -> 2.09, 1518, 102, 1837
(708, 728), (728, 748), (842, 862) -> 1.90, 2077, 95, 1729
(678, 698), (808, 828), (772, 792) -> 1.95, 1937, 95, 1837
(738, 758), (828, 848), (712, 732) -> 2.04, 1640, 87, 2063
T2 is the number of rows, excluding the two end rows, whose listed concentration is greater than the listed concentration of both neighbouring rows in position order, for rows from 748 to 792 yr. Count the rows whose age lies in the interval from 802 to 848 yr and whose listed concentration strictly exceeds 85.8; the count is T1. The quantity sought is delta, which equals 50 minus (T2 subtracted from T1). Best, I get 44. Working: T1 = 7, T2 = 1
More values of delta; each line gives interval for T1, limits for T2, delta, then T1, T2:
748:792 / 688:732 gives 49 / 3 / 2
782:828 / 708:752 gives 44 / 8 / 2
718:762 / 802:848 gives 48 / 5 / 3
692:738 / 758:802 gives 42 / 9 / 1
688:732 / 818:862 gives 44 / 9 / 3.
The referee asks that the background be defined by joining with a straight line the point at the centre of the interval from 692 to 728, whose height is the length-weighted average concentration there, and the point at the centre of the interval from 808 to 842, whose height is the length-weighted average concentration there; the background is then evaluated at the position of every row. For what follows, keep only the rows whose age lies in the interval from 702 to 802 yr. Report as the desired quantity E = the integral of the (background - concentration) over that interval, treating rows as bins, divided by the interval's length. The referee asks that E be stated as 6.2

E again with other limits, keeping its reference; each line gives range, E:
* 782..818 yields 1.2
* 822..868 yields 2.3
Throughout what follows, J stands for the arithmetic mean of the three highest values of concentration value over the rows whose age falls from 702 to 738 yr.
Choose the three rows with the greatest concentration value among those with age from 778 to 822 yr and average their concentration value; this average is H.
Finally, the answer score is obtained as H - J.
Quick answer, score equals -8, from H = 98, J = 106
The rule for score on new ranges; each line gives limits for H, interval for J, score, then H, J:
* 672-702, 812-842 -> 2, 99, 96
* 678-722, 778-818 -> 4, 102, 98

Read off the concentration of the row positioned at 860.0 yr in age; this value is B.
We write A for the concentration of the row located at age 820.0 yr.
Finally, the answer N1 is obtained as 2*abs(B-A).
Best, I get 14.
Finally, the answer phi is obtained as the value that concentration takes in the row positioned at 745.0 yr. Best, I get 82.73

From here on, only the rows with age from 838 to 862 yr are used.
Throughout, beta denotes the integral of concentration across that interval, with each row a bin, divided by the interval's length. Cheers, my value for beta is 87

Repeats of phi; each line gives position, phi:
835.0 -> 80.41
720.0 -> 101.3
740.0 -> 106.6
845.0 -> 90.41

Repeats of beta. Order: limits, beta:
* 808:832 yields 94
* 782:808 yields 90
